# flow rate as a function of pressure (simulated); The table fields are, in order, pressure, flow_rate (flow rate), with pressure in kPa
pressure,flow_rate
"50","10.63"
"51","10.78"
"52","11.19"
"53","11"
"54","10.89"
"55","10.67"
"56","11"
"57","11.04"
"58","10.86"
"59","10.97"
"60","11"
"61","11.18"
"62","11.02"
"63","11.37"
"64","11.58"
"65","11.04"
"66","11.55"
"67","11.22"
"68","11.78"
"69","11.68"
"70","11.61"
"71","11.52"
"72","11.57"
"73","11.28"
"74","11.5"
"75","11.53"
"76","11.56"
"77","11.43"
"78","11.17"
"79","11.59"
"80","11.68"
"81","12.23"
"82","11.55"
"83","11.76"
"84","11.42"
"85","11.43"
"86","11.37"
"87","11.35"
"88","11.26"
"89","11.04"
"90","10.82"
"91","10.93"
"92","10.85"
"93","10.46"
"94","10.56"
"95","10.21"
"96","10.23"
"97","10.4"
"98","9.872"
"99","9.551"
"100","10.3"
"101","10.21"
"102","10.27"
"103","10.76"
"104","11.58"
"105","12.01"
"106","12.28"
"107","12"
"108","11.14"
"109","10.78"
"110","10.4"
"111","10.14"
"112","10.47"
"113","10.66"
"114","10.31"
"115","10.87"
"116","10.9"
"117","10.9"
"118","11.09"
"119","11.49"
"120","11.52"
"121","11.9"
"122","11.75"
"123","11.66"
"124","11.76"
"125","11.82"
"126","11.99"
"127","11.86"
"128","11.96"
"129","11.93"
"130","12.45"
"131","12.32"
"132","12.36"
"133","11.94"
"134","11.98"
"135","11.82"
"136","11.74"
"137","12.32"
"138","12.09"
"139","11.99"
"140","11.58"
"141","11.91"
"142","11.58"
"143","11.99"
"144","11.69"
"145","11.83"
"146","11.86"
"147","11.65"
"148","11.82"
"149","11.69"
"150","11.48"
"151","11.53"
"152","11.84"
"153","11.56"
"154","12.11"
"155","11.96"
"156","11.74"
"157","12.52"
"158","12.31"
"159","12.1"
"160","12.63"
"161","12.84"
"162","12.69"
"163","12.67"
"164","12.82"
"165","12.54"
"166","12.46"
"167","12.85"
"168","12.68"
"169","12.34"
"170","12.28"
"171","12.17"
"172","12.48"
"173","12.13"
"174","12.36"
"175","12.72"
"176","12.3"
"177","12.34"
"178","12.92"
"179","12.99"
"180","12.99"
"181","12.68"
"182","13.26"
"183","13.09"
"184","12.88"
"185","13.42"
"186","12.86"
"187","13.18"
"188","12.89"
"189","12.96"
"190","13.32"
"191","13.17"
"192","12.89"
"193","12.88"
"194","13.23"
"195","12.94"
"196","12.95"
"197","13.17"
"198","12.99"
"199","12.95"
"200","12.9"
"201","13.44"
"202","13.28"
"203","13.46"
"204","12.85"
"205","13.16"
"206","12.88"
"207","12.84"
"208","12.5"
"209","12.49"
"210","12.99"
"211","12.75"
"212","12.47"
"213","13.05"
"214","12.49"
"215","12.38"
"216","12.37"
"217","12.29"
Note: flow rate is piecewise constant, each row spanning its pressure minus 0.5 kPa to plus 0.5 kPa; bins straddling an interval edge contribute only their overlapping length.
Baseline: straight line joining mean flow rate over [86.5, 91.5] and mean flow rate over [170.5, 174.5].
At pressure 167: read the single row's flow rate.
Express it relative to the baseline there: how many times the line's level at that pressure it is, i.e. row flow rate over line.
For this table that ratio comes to 1.05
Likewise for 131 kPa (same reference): 1.05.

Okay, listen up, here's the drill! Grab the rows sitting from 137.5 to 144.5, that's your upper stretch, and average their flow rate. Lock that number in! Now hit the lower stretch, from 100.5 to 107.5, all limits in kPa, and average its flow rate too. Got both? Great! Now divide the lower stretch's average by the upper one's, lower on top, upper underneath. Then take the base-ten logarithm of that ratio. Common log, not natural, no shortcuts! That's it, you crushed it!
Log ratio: -0.020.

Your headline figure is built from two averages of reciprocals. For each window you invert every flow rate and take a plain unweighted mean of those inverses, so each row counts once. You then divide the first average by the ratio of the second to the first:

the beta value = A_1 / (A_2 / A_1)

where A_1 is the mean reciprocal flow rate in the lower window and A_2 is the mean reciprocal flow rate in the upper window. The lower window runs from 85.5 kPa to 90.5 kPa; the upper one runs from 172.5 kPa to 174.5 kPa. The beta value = 0.0982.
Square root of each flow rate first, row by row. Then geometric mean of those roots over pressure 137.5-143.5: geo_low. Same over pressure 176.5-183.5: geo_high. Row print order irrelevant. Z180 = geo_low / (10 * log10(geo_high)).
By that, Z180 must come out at 0.620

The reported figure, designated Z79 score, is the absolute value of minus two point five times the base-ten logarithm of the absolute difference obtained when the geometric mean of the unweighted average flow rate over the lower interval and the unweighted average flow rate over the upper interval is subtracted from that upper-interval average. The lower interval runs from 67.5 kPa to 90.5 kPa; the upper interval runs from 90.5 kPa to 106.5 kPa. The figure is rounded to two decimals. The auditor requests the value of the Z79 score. 0.98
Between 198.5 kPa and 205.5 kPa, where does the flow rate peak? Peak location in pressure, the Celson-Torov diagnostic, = 203 kPa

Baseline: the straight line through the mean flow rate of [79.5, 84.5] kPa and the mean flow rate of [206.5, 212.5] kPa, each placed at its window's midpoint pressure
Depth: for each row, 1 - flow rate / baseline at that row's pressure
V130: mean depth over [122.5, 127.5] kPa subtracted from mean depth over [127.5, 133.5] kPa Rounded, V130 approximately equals -0.02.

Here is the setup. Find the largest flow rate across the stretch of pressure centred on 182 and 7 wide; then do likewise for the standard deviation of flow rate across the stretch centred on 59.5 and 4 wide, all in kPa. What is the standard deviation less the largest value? -13.3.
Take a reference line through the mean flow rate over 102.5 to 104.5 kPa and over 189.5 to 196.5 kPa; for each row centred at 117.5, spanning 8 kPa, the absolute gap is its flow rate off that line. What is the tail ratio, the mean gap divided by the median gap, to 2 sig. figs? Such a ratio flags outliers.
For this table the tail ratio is 0.94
